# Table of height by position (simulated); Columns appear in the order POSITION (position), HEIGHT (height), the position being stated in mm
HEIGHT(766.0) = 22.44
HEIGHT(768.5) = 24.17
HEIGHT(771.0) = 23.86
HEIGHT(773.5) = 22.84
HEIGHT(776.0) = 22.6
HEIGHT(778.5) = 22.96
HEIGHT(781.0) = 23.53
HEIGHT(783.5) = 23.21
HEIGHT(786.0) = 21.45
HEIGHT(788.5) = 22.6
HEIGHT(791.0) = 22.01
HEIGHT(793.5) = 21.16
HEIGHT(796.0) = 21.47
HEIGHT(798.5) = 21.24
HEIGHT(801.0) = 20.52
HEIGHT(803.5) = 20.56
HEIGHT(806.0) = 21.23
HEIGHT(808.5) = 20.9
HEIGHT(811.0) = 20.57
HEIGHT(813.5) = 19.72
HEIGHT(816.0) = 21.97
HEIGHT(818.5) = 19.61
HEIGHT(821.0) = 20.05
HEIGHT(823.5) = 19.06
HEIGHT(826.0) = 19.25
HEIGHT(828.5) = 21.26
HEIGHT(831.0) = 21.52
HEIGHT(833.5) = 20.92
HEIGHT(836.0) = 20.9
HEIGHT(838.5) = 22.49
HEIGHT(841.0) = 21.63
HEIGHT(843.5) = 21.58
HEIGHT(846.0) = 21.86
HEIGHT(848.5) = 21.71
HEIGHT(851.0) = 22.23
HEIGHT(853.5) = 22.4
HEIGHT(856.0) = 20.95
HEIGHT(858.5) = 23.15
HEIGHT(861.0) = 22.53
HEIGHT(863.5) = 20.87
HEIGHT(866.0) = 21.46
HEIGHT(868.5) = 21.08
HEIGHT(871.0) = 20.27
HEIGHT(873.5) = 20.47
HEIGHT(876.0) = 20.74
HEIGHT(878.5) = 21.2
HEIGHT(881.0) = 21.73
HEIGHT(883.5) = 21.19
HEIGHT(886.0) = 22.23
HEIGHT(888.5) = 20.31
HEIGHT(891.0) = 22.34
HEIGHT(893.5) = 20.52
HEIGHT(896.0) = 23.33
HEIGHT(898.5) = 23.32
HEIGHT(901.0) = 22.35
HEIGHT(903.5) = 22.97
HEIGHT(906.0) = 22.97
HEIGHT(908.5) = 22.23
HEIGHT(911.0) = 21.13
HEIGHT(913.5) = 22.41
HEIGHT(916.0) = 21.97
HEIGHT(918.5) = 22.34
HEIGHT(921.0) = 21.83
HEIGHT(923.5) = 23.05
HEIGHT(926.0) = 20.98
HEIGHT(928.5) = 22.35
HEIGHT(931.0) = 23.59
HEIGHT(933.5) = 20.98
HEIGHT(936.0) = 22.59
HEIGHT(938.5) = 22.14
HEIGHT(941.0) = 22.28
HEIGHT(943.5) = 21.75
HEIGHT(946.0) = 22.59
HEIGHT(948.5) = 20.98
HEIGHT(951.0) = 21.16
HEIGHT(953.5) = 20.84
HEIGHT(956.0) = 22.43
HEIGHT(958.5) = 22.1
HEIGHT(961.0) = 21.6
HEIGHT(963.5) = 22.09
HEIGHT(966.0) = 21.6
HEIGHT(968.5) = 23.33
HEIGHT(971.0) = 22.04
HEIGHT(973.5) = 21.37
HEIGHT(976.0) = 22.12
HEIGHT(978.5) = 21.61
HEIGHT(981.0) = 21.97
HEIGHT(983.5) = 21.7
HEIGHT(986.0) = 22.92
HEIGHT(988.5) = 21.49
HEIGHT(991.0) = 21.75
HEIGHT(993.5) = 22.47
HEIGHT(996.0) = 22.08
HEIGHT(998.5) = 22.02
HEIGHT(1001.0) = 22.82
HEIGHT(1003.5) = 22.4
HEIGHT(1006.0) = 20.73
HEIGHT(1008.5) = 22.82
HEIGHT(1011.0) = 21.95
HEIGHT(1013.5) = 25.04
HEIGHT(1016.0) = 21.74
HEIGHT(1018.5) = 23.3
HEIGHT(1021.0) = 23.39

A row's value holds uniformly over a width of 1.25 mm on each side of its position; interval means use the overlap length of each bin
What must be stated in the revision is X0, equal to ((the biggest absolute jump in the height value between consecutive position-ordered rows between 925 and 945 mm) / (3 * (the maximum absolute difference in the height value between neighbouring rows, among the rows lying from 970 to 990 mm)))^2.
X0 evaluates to 0.37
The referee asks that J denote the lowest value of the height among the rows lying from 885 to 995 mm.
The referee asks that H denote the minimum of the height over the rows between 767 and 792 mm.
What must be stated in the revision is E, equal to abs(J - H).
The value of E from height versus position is 1.1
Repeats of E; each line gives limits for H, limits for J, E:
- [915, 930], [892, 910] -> 0.5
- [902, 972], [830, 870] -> 0.0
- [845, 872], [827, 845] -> 0.6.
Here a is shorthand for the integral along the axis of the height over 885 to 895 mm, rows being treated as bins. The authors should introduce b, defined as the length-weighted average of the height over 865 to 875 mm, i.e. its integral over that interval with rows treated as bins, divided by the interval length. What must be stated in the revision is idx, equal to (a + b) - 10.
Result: 225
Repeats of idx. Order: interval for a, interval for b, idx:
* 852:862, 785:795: 234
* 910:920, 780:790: 232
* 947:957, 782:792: 226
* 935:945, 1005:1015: 235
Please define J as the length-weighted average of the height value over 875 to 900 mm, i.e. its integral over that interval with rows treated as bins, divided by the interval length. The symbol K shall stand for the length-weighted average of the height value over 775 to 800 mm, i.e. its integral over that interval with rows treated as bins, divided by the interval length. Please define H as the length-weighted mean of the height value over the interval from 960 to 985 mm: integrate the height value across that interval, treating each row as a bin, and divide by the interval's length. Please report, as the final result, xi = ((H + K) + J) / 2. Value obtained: 32.9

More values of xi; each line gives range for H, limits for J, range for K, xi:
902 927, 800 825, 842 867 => 32.2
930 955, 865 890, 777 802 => 32.5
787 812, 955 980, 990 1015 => 32.8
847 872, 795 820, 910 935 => 32.3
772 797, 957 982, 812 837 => 32.4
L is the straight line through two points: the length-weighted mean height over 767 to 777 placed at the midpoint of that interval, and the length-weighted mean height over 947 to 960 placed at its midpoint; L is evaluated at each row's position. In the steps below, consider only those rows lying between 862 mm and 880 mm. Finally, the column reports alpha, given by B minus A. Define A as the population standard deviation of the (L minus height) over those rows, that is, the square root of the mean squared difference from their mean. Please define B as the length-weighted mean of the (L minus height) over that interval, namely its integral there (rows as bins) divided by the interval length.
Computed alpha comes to 1.1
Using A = 0.38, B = 1.5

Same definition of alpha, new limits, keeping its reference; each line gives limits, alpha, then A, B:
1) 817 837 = 1.5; 0.93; 2.5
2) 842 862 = -0.1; 0.66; 0.5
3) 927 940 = -1.4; 0.83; -0.6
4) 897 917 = -1.0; 0.61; -0.4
